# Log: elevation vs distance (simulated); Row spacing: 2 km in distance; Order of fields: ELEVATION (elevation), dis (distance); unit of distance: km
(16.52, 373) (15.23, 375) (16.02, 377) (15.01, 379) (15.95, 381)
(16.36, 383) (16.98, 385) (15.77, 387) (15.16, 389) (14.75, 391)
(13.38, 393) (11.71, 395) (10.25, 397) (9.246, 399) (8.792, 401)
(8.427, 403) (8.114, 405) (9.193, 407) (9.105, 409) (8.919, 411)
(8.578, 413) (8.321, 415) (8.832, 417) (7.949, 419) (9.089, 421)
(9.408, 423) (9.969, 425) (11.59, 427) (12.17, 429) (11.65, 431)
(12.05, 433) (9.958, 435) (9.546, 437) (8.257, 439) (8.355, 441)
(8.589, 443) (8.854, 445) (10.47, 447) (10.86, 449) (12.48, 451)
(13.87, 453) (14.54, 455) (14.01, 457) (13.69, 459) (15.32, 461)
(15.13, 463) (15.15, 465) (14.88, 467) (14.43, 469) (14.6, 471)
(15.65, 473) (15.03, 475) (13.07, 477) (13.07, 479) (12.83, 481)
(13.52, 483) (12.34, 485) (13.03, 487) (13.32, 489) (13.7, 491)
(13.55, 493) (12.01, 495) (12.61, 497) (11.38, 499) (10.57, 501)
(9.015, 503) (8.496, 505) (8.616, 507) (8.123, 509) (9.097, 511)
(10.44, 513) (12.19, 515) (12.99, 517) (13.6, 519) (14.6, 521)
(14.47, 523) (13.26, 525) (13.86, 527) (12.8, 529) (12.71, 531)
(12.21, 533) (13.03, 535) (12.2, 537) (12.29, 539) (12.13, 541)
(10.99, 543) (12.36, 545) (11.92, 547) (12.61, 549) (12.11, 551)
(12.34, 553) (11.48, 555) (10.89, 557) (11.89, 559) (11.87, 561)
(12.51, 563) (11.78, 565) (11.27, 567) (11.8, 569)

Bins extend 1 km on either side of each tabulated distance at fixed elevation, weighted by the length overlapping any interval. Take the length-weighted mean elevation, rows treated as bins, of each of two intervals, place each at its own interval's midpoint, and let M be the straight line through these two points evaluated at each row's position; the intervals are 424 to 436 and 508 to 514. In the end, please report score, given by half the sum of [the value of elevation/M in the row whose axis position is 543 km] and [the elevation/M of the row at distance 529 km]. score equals 1.38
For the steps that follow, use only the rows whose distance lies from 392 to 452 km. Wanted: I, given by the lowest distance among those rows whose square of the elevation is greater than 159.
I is 393 km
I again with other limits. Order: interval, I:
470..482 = 471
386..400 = 387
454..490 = 455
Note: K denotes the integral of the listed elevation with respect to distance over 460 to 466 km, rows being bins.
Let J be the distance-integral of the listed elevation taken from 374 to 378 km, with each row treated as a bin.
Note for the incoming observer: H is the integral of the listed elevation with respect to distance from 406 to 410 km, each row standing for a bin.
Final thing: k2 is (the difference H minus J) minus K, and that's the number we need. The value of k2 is -117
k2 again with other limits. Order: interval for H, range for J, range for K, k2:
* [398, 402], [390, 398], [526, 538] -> -218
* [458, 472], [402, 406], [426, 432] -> 102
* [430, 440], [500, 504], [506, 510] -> 30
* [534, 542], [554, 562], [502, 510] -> -61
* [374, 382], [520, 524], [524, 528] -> 12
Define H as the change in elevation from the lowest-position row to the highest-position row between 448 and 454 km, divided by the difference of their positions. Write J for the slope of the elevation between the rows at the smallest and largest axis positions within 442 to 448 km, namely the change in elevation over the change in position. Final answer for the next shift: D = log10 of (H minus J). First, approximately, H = 0.8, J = 0.47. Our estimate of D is -0.5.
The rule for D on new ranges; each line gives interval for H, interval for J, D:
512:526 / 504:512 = -0.9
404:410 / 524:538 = -0.5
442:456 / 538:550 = -0.3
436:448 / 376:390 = -0.8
